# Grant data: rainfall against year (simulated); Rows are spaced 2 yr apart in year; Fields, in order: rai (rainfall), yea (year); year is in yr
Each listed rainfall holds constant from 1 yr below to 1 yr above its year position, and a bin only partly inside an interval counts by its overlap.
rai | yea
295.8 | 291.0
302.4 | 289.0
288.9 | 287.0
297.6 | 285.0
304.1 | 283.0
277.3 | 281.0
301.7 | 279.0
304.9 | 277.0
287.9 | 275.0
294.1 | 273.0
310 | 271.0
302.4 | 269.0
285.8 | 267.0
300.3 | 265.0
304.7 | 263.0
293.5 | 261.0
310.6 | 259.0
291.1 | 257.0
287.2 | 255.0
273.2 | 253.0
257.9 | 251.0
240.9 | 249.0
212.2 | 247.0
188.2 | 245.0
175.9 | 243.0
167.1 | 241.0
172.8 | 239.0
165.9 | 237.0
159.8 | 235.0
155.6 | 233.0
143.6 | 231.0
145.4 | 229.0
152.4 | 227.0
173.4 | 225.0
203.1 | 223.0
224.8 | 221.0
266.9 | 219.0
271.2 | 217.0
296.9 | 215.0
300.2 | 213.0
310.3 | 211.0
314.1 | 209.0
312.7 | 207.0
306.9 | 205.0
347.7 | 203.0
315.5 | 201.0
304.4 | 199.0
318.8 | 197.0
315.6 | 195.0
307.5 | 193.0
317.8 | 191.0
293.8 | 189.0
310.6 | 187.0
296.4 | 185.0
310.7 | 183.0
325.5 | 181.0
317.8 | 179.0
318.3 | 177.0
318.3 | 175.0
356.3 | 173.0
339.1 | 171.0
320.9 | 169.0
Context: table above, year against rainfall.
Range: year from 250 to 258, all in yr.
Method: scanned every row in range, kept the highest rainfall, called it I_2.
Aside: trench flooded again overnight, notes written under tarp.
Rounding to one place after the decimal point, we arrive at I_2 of 291.1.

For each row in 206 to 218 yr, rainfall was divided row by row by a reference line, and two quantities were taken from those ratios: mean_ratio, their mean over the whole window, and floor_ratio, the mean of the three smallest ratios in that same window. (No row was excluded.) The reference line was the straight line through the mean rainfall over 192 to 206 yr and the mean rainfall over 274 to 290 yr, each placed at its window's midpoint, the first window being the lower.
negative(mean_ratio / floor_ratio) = -1.037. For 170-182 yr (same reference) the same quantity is -1.034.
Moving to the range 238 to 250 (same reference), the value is -1.125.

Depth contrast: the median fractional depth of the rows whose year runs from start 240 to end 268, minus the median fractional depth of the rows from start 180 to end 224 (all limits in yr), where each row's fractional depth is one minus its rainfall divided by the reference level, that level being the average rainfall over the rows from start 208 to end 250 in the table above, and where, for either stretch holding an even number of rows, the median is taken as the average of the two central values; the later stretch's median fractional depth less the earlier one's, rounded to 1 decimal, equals 0.1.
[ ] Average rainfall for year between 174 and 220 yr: 309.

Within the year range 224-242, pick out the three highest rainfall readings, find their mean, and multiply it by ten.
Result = 1711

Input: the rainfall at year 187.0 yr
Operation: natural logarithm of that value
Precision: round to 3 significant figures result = 5.74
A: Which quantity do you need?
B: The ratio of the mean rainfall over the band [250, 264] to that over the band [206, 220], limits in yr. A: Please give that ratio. 0.97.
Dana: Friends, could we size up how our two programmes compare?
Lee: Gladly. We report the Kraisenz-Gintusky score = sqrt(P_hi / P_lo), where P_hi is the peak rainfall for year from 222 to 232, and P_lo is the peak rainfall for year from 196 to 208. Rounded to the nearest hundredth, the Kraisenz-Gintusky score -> 0.76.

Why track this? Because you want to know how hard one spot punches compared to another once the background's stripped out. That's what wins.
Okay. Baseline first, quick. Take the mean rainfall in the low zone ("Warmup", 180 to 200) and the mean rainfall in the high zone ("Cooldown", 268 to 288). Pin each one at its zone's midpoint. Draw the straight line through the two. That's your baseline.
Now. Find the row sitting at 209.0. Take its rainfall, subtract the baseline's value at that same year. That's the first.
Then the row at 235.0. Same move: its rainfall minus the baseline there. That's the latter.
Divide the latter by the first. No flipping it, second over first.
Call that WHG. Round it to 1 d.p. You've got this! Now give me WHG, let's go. -21.0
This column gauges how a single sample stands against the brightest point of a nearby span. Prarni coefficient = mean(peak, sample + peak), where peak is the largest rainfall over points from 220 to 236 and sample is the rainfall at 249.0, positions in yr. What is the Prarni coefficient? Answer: 345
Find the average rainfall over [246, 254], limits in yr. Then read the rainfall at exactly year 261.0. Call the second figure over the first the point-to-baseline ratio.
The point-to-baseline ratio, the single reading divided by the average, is 1.19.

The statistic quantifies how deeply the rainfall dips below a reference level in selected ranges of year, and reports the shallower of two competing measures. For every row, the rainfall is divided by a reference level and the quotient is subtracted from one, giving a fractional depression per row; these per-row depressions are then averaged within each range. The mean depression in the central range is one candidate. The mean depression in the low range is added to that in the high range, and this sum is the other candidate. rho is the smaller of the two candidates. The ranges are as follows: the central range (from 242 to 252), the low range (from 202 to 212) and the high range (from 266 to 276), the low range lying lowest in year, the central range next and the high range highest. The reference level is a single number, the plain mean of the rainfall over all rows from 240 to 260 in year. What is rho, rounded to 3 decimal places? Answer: -0.555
